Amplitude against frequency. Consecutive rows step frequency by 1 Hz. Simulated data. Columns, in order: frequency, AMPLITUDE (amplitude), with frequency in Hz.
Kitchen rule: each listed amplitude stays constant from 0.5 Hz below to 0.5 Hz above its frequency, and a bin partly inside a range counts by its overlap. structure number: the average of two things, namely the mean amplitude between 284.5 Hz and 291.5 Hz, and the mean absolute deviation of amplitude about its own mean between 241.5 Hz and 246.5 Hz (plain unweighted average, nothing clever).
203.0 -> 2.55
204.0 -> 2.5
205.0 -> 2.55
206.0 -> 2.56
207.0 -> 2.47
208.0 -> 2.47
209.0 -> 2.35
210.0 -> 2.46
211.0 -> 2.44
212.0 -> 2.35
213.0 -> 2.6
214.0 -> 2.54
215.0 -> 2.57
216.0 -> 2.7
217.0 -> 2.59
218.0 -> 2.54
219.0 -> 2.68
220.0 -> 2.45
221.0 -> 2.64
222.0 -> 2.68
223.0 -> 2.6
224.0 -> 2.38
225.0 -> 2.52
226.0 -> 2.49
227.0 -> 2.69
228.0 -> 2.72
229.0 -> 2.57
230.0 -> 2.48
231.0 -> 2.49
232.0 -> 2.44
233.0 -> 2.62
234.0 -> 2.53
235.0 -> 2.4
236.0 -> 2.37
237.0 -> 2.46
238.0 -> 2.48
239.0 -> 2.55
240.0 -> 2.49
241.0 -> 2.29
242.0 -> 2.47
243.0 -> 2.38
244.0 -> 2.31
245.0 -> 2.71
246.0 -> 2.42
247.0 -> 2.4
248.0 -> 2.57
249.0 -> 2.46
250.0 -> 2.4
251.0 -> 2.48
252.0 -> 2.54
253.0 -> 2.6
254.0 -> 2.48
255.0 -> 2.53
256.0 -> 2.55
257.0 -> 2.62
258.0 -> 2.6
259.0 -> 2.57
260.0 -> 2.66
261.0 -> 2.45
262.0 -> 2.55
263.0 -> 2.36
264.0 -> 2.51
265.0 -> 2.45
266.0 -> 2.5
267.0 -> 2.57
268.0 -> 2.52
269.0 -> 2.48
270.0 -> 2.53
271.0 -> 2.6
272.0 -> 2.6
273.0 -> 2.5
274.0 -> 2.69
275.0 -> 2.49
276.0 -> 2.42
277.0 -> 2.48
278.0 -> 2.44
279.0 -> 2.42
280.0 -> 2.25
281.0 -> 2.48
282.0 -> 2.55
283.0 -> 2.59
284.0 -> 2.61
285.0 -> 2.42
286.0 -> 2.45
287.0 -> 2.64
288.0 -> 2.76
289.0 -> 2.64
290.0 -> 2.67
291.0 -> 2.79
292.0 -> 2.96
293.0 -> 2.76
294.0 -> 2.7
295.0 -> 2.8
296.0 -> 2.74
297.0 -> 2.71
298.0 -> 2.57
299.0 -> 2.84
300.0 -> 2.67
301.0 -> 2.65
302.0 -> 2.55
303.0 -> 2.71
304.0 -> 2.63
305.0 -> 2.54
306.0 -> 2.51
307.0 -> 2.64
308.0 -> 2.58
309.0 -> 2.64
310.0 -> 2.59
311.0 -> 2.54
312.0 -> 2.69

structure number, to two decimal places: 1.36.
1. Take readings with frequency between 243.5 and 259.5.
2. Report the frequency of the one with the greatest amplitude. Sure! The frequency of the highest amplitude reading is 245.0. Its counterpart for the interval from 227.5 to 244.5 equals 228.0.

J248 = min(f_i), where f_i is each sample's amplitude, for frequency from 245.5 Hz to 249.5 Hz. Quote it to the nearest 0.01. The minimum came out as 2.40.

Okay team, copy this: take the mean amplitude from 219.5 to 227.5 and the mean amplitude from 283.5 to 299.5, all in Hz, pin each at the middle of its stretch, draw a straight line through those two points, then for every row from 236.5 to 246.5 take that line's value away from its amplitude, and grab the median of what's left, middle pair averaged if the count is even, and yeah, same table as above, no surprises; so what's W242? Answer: -0.123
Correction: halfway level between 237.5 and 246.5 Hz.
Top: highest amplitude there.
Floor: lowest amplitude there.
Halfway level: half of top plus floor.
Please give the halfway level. 2.50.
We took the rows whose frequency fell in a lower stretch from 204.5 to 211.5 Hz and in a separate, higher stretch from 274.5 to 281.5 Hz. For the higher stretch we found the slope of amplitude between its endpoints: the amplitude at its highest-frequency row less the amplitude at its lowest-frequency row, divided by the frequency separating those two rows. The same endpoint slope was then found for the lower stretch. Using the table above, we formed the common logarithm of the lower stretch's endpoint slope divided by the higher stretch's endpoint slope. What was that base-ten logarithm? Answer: 1.0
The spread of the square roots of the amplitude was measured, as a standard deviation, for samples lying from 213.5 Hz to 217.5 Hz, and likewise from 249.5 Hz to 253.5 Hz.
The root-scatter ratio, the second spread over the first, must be 1.26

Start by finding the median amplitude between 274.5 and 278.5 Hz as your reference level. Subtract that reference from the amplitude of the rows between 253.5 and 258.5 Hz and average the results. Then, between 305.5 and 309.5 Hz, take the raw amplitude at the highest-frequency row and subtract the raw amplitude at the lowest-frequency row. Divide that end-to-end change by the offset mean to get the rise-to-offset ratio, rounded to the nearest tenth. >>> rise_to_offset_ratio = 1.4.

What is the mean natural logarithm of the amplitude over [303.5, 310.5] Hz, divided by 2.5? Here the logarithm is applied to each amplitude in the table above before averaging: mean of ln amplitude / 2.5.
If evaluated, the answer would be 0.381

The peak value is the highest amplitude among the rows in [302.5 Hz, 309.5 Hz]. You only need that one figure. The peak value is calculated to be 2.71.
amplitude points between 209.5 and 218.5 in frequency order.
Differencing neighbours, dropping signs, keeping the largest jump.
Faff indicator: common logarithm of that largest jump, -0.60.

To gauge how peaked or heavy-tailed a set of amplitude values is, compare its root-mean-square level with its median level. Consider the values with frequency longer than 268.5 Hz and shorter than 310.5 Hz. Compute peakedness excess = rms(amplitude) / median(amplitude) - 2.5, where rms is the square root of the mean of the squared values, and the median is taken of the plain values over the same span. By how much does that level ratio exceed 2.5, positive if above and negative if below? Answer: -1.50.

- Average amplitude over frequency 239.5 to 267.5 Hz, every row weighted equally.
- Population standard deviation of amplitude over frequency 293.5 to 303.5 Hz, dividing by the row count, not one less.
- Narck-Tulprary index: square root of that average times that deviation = 0.46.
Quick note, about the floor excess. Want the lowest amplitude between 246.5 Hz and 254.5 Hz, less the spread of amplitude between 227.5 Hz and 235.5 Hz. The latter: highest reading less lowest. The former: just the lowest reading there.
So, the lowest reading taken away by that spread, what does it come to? 2.08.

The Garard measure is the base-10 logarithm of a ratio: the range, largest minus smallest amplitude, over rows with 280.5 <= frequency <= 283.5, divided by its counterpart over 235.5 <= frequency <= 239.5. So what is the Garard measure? -0.2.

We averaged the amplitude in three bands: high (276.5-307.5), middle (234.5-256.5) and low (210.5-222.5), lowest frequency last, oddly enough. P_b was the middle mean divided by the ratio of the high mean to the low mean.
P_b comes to 2.42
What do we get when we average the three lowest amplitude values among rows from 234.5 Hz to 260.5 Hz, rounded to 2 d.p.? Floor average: 2.32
